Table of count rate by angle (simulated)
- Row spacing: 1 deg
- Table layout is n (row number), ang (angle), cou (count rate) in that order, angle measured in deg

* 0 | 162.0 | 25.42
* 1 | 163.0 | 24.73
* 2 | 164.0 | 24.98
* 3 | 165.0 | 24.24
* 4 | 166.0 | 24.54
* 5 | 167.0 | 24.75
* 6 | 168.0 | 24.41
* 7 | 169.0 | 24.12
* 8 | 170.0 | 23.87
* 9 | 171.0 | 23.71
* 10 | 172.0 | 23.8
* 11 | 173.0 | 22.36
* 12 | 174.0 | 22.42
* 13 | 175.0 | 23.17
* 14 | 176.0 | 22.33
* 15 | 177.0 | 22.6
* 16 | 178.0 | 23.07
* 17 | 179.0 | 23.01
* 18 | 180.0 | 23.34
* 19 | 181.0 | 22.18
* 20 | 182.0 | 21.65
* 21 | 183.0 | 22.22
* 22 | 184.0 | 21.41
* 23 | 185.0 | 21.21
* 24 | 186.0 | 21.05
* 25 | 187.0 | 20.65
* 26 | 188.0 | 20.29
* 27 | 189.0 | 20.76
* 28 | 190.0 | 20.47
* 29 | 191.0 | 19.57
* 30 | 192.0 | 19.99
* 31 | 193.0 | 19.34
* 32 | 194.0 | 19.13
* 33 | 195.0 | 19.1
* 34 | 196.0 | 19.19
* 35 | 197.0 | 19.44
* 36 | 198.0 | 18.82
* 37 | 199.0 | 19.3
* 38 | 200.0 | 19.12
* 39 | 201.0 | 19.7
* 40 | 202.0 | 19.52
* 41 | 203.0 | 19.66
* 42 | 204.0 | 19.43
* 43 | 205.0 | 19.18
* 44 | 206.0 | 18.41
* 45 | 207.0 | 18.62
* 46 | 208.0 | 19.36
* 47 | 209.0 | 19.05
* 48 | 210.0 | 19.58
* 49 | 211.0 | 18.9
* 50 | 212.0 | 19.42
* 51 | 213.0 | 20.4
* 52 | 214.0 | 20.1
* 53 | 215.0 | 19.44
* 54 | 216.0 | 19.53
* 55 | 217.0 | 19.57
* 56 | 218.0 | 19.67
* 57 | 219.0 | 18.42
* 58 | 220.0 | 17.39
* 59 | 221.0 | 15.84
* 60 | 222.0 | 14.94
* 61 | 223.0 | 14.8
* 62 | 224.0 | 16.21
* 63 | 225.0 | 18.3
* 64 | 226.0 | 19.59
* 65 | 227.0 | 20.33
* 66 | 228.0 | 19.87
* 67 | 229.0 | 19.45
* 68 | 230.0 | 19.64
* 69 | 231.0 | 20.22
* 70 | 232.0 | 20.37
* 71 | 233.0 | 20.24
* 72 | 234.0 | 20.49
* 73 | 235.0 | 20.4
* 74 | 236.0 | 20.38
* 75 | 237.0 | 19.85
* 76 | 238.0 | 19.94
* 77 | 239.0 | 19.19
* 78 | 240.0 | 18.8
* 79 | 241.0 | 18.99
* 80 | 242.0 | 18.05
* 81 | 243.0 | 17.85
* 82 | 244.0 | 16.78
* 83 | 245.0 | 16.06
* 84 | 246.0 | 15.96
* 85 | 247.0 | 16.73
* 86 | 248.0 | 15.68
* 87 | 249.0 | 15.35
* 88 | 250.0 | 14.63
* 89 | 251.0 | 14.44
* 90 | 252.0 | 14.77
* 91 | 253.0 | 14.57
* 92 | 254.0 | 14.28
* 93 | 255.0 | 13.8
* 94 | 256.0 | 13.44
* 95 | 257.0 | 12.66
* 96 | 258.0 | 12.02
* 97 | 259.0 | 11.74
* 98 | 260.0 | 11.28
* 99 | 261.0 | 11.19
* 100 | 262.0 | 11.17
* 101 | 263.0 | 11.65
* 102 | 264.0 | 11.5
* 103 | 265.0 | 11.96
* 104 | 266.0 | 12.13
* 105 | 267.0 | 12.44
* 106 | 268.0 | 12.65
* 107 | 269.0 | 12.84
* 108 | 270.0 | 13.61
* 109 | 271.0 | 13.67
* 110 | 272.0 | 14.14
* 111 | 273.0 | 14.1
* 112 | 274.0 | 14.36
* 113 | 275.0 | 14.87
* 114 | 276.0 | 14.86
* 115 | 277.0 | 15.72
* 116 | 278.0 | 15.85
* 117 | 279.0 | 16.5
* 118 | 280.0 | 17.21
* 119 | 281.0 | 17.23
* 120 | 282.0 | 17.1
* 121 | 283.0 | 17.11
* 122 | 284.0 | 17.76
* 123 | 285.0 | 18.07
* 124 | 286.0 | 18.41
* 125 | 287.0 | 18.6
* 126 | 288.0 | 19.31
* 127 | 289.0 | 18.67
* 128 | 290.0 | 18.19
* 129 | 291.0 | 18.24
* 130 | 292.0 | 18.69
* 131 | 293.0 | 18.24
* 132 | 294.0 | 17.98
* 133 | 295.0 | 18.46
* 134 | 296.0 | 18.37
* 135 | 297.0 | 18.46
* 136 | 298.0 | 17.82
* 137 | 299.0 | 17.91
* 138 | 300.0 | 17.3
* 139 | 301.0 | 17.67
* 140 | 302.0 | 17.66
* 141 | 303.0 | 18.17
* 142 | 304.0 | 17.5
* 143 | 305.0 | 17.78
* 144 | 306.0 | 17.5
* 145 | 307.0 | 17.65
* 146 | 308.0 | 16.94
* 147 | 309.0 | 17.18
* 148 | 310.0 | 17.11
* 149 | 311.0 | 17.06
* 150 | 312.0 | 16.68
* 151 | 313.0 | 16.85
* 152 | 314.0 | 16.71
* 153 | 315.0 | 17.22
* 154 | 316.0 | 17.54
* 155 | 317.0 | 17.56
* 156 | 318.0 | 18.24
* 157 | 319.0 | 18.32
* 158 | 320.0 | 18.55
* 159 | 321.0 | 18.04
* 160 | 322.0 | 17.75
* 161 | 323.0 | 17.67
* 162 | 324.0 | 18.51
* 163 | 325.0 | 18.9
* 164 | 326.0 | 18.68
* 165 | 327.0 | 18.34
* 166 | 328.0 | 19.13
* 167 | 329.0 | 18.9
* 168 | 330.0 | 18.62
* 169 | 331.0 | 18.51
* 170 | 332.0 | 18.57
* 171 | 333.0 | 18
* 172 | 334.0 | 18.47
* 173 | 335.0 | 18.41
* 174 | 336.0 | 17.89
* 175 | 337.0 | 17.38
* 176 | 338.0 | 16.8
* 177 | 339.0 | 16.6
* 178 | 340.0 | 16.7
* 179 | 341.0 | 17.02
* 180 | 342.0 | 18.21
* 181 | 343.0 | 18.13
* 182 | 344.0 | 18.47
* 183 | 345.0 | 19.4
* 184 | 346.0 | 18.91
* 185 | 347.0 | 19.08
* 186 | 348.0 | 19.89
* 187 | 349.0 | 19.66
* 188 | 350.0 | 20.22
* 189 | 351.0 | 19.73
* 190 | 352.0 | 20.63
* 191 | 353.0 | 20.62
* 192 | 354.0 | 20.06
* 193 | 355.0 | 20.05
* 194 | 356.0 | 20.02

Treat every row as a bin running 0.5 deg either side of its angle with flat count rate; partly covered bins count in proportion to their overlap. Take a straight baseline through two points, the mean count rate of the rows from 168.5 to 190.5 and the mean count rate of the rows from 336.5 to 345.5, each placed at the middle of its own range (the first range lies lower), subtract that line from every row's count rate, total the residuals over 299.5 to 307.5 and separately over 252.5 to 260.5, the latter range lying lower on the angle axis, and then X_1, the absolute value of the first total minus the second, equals 48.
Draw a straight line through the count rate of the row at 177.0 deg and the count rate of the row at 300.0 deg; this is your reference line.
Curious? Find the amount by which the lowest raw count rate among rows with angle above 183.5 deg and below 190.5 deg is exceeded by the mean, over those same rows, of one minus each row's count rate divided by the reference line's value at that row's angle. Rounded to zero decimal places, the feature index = -20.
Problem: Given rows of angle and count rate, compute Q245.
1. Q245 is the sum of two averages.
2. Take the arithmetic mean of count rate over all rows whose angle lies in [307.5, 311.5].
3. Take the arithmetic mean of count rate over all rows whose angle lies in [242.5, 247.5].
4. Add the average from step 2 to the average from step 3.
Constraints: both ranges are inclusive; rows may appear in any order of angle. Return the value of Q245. 34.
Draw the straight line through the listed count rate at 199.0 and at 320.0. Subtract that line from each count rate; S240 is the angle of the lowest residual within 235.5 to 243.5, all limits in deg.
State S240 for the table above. 243.0 deg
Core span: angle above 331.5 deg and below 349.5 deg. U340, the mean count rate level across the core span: 18.2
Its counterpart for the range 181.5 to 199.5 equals 20.2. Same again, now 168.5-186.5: 22.6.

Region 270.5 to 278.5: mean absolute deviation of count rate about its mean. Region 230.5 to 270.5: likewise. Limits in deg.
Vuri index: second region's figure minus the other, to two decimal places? 2.22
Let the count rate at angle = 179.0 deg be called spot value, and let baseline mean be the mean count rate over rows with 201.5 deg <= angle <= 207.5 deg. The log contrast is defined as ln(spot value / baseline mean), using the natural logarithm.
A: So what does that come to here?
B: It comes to 0.18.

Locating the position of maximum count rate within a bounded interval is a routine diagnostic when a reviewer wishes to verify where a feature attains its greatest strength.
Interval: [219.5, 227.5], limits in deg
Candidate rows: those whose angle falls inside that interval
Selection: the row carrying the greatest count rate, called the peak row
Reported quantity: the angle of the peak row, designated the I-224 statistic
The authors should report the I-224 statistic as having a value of 227.0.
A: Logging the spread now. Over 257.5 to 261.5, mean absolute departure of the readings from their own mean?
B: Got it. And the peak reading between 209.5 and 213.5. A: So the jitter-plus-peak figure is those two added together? 20.7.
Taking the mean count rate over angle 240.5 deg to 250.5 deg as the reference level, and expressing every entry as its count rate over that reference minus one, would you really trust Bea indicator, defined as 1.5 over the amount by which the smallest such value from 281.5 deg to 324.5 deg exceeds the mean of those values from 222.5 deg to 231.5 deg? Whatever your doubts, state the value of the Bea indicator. -12.3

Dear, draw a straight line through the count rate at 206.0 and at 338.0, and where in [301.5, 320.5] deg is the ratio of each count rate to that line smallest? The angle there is 312.0 deg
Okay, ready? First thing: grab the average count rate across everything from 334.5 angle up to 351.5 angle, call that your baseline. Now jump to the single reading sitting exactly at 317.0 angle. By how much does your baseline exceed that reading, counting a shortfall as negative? 0.8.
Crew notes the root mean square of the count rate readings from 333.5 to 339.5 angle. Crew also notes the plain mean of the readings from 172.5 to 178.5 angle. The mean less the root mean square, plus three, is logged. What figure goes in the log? 8.1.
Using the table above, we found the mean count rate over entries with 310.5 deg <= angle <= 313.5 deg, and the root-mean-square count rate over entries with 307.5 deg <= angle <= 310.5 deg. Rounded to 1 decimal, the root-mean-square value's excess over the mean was 0.2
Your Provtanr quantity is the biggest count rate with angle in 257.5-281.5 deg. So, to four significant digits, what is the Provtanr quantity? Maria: 17.23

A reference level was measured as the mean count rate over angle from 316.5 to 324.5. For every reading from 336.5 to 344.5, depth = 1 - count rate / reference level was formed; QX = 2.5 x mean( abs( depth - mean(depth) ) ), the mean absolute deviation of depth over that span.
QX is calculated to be 0.089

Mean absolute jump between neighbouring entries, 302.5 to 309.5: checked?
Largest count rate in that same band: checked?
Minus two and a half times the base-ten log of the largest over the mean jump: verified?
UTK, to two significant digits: -4.2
